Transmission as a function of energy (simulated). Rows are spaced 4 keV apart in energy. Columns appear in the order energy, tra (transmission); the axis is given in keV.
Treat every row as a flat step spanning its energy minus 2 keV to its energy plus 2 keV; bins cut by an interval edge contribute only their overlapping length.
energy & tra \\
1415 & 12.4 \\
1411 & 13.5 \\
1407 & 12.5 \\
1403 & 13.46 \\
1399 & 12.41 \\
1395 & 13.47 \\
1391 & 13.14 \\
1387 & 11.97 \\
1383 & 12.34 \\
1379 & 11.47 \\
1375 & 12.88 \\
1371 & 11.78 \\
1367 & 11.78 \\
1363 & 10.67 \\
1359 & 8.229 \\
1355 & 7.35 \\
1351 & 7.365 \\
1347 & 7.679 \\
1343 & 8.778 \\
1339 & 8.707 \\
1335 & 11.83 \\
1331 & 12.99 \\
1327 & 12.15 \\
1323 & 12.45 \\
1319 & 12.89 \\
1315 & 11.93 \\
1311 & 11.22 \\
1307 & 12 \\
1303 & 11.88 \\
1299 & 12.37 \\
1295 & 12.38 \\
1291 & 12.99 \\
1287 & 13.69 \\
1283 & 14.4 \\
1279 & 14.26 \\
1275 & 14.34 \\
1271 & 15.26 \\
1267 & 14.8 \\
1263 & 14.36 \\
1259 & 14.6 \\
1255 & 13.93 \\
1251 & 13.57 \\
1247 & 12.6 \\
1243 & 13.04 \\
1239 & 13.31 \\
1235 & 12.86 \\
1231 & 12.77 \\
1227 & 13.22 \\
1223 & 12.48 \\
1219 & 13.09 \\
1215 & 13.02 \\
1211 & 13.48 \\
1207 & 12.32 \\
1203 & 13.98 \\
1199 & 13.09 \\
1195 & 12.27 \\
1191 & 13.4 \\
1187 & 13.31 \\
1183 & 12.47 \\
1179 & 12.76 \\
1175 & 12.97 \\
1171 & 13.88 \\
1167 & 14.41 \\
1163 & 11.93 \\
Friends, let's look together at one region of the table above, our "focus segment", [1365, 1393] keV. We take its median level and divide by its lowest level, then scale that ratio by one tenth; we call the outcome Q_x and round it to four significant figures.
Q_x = 0.1044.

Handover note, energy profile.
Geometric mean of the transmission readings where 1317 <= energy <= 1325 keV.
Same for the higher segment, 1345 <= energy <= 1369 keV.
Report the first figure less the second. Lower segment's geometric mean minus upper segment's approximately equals 4.0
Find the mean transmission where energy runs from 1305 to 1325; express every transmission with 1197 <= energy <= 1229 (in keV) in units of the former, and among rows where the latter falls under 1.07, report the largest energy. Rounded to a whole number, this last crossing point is 1223 keV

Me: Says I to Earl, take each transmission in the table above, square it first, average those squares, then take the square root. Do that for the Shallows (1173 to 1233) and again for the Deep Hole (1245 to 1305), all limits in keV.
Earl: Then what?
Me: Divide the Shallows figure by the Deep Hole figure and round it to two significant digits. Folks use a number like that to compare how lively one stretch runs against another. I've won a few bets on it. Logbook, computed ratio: 0.95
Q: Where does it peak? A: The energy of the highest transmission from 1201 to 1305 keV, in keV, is 1271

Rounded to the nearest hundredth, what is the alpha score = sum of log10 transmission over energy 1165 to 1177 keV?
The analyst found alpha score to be 3.41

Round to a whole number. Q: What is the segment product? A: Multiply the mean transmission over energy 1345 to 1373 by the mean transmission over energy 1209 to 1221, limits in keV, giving 122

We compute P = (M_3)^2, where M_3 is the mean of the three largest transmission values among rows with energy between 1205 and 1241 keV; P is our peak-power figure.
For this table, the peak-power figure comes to 178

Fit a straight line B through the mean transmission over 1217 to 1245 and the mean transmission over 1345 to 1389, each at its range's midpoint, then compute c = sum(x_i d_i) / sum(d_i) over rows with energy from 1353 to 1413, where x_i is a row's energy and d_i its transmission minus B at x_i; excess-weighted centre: 1399.9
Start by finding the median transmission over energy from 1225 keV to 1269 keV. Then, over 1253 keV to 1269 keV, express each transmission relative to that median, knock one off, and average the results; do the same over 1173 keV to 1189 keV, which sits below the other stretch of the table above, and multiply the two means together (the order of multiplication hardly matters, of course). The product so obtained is -0.003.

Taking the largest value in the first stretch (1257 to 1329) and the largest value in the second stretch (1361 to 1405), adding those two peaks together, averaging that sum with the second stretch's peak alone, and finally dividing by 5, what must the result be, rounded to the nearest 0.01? 4.22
